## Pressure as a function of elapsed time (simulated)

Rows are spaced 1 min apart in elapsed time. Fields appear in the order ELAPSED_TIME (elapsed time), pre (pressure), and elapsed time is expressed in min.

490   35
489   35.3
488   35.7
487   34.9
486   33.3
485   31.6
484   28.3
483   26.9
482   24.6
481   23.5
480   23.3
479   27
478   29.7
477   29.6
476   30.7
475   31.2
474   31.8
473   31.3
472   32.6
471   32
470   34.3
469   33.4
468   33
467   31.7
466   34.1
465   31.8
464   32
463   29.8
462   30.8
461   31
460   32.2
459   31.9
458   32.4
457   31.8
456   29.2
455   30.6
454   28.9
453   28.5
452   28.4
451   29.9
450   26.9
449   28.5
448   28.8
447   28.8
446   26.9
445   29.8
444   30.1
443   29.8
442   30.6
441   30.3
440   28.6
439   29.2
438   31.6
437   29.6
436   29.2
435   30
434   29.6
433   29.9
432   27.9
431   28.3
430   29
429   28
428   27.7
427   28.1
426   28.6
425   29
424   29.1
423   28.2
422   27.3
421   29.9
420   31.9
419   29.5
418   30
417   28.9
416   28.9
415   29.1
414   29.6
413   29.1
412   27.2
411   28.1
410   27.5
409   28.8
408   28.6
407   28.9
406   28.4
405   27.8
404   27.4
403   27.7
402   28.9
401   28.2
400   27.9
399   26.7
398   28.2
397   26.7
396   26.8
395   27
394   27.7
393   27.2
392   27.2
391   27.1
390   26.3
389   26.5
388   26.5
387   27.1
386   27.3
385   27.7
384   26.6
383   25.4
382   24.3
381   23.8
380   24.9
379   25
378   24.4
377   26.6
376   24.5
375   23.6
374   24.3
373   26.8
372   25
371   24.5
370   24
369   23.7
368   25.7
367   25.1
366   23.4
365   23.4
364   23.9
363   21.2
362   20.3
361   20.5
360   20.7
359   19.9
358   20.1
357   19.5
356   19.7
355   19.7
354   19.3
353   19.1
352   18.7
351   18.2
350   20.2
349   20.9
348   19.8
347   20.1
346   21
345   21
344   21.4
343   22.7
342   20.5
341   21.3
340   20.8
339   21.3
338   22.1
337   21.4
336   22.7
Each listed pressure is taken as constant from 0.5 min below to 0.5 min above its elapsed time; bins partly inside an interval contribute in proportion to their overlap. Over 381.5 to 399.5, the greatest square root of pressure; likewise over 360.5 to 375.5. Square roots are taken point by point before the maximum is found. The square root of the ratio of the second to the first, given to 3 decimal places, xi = 0.987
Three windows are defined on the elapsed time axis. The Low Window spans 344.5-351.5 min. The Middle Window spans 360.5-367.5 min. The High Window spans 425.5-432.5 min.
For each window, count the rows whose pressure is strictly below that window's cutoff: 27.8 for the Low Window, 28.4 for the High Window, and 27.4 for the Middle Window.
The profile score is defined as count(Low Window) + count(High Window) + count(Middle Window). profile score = 19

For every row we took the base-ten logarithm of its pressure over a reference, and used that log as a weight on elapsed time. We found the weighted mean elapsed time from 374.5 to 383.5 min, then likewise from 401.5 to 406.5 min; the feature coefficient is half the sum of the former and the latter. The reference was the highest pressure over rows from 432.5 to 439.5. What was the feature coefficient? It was 391.5 min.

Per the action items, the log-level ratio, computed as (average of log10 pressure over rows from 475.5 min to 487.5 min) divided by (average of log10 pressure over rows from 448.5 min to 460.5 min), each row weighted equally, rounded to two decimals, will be 0.98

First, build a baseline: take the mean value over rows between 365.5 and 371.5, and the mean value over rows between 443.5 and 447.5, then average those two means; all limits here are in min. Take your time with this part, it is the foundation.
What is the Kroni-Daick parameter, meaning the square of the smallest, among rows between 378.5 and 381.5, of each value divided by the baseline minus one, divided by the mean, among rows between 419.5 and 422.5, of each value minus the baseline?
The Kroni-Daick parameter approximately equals 0.0037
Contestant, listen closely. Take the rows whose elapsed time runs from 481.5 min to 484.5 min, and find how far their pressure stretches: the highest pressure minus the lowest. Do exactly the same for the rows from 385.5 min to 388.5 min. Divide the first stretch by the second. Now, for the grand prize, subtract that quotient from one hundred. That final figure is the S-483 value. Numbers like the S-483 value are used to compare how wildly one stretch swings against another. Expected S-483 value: 95.4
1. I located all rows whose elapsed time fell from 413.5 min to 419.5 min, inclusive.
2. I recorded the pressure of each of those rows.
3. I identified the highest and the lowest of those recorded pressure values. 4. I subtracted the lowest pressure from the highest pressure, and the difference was 1.1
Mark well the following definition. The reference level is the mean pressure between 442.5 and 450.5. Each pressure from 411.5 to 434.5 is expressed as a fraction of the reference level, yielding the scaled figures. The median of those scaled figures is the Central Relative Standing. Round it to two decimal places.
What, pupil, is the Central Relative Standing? 1.01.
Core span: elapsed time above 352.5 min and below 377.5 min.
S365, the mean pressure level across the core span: 22.6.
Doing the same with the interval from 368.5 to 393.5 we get 25.6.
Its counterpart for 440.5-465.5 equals 30.0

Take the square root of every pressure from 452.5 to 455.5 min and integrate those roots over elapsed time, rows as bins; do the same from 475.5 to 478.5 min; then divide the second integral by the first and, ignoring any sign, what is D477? 1.01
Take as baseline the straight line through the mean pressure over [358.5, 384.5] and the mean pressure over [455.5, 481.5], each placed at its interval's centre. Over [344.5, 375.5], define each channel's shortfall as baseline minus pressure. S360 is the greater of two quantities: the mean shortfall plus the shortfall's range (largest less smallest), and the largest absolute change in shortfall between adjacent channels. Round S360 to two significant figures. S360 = 8.4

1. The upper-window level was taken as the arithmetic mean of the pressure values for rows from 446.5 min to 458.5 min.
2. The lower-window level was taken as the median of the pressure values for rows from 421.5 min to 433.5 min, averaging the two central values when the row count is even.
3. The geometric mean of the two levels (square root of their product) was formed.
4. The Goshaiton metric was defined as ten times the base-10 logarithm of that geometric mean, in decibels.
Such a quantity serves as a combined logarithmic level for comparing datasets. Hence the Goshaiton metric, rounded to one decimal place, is 14.6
